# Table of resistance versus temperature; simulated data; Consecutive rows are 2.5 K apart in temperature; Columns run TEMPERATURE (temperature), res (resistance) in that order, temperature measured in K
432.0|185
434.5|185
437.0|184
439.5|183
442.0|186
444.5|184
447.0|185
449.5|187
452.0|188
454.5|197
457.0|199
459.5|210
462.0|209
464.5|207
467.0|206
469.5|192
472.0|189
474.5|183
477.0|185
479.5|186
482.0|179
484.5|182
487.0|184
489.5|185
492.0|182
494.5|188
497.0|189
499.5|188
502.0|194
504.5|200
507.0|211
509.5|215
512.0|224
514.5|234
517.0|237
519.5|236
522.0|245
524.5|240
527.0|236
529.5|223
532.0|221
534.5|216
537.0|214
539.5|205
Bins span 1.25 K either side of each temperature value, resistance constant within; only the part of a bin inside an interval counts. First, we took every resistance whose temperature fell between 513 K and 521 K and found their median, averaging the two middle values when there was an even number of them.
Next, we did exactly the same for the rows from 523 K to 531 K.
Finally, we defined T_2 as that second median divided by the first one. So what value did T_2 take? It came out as 1.00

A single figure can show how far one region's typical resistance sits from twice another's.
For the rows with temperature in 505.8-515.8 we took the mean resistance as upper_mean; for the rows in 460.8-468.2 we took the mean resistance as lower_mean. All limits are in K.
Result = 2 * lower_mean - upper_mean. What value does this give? 194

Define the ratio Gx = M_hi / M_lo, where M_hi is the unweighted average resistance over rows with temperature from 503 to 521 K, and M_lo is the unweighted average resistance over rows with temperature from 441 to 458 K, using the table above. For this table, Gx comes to 1.17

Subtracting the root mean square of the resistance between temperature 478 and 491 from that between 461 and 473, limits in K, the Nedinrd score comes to 18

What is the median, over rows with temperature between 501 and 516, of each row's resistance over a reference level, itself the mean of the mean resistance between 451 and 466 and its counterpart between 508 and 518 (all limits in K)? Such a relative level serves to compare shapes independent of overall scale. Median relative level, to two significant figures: 0.99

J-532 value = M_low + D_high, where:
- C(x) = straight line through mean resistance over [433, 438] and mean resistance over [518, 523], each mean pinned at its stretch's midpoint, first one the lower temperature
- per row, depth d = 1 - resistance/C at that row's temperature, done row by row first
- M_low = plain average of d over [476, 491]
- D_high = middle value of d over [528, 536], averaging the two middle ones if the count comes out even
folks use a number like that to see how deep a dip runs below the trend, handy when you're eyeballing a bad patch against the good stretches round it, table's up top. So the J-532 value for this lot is 0.26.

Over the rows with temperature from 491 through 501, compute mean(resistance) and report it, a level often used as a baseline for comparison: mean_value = 187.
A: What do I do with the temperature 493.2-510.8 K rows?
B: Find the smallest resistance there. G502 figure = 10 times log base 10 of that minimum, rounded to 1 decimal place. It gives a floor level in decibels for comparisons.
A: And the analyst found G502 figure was 22.7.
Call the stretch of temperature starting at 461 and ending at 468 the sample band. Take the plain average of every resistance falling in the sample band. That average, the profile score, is 207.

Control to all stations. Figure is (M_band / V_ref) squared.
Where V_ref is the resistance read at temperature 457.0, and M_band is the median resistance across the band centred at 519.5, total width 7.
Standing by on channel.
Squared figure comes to 1.4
